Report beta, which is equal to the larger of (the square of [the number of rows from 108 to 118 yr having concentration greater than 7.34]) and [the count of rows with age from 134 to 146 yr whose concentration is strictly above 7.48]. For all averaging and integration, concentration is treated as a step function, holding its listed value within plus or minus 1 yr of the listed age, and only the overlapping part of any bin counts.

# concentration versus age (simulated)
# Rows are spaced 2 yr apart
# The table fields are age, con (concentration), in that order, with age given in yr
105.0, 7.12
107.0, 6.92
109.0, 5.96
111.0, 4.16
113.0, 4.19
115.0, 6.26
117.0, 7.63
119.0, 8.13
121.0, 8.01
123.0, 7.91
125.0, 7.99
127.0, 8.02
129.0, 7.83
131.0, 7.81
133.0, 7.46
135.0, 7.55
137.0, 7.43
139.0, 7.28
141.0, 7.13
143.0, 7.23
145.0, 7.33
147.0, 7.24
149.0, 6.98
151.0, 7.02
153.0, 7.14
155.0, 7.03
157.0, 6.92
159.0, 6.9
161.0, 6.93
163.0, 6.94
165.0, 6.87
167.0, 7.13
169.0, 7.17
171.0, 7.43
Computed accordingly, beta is 1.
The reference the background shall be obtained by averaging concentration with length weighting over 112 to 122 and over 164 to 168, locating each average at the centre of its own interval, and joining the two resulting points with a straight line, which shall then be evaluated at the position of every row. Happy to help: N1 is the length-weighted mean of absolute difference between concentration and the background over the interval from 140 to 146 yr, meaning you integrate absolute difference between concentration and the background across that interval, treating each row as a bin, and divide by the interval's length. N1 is 0.3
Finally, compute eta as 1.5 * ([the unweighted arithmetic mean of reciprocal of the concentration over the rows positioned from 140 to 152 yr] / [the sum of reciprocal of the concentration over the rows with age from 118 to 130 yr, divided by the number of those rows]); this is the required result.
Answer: 1.7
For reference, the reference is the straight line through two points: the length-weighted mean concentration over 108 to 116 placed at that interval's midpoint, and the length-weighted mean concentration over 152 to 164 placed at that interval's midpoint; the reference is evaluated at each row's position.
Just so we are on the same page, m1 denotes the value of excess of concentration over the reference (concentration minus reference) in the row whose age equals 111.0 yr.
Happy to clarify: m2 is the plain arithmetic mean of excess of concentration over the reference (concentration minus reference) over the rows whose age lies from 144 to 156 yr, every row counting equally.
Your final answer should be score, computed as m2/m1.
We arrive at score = -0.5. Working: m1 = -0.9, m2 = 0.5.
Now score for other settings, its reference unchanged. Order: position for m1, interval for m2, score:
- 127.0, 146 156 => 0.2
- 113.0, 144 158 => -0.4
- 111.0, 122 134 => -2.2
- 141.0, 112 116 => 0.0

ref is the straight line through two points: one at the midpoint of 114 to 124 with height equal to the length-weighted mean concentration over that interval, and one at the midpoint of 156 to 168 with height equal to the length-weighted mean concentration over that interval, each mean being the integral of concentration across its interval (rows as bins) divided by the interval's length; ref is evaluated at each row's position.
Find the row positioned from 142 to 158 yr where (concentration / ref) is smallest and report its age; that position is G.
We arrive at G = 149.0 yr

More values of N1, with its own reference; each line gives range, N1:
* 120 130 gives 1.1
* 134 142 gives 0.4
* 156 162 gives 0.1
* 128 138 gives 0.7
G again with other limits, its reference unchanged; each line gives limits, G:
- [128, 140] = 139.0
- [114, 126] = 115.0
